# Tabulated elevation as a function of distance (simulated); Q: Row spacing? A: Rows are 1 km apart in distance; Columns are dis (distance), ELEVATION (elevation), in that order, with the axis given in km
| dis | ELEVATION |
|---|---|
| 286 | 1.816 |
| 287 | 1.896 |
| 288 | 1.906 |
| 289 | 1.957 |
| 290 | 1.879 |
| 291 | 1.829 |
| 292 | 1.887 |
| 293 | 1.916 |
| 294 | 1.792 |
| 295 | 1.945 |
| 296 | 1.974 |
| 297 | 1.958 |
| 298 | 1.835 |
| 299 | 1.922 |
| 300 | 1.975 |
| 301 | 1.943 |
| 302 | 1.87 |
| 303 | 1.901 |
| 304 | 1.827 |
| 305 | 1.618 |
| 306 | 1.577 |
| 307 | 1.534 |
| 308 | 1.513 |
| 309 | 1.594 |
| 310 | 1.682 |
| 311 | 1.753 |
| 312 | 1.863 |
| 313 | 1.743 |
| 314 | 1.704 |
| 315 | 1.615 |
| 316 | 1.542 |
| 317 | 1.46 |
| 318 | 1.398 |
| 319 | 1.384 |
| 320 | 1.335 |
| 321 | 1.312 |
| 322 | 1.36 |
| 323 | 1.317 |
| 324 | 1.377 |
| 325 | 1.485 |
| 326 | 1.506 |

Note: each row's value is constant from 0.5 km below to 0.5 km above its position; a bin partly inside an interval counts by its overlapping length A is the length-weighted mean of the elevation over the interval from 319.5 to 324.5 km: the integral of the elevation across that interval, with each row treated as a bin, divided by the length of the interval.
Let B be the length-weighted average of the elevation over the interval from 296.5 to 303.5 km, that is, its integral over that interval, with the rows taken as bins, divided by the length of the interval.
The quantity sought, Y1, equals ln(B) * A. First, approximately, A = 1.3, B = 1.91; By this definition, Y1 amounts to 0.87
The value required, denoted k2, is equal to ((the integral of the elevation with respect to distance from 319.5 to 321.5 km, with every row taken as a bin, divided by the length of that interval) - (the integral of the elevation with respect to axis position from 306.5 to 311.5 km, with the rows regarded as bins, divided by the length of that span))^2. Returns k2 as 0.09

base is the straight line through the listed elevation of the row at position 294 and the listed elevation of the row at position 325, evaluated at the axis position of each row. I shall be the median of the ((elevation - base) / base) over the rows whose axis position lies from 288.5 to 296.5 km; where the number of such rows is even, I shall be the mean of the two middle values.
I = 0.05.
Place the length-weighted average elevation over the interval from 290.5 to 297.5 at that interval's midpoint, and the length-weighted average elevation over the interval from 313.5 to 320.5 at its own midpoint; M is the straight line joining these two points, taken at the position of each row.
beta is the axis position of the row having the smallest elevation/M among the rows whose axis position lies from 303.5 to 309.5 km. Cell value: 308 km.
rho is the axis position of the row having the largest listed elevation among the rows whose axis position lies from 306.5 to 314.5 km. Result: 312 km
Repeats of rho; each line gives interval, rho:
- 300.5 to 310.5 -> 301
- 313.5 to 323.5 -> 314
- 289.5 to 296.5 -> 296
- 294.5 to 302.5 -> 300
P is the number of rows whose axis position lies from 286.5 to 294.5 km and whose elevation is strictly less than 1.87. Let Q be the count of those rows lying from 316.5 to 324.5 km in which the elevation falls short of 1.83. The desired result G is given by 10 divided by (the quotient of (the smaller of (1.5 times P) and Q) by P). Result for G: 7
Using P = 2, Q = 8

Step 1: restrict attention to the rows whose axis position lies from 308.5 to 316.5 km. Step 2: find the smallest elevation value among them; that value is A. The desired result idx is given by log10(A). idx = 0.188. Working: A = 1.542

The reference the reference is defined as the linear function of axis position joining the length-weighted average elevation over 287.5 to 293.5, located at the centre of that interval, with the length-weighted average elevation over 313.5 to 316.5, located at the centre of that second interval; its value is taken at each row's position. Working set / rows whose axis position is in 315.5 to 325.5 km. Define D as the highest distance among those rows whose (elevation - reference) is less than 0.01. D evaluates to 325 km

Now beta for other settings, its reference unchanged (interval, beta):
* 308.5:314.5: 309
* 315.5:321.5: 321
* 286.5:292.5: 291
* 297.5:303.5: 298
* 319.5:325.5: 321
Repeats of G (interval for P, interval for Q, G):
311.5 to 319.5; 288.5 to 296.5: 40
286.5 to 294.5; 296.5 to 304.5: 20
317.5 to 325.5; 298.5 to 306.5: 27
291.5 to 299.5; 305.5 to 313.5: 7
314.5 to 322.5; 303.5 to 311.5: 10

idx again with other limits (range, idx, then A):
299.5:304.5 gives 0.262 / 1.827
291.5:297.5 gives 0.253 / 1.792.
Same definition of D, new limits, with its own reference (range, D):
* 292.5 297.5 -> 294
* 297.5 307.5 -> 307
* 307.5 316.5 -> 316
